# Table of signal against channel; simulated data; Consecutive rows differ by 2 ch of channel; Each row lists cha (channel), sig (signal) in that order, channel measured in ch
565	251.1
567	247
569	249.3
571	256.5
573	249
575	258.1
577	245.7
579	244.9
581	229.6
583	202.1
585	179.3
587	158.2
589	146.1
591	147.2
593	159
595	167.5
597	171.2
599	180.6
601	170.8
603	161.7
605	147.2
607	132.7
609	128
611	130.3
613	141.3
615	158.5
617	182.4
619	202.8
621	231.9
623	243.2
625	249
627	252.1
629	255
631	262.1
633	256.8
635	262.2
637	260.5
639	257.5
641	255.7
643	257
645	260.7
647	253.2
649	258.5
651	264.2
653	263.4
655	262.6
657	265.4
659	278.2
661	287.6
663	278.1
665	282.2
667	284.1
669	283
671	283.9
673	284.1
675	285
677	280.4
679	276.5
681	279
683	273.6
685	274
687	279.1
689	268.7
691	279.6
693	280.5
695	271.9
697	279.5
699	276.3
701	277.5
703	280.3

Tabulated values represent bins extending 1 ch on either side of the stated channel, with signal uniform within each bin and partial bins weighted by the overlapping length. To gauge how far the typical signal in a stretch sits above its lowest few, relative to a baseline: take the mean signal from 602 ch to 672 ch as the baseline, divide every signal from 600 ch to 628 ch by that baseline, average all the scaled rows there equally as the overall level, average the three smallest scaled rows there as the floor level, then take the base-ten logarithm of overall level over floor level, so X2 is 0.14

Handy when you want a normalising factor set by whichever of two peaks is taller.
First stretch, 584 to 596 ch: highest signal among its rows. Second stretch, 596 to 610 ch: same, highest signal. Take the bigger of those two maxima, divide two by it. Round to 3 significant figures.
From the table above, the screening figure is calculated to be 0.0111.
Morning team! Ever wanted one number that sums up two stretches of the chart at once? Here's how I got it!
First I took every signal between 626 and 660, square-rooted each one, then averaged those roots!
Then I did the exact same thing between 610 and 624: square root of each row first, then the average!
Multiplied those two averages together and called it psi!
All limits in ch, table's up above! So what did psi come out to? 218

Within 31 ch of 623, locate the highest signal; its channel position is 651 ch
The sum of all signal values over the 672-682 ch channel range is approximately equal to 1405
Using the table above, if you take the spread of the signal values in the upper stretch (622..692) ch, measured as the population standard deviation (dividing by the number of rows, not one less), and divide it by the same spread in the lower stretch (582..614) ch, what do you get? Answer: 0.61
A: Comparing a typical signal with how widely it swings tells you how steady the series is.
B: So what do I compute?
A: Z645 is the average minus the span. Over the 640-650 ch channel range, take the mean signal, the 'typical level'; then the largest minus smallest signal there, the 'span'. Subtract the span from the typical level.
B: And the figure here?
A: 250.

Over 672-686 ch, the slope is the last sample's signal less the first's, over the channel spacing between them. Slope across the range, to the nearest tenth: -0.8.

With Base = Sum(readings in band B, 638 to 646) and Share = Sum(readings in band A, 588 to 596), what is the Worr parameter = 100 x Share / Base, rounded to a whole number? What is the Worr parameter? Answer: 60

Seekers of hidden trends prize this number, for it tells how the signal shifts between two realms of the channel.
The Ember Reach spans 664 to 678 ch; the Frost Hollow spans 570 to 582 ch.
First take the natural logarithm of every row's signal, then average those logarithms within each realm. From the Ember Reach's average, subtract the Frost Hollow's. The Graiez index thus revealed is 0.14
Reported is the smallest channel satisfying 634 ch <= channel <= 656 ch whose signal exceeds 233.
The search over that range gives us 635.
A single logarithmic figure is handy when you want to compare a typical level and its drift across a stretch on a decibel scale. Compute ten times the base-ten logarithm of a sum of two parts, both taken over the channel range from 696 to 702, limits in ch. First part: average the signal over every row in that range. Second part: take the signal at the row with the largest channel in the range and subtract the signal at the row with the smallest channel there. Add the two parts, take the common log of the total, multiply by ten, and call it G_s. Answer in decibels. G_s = 24.4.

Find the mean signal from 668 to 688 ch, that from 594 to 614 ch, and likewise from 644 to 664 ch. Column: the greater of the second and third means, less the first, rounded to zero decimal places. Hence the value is -13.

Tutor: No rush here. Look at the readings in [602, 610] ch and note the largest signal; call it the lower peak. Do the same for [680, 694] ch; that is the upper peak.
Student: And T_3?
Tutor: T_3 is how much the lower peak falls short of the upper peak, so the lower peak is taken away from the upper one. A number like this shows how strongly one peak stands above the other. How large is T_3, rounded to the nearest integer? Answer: 119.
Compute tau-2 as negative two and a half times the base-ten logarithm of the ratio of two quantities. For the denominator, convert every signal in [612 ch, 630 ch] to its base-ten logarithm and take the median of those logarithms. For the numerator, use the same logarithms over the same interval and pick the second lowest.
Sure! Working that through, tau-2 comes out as 0.0786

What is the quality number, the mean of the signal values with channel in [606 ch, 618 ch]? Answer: 146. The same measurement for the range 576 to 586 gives 220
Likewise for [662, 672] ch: 282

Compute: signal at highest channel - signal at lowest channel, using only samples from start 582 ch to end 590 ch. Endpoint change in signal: -56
